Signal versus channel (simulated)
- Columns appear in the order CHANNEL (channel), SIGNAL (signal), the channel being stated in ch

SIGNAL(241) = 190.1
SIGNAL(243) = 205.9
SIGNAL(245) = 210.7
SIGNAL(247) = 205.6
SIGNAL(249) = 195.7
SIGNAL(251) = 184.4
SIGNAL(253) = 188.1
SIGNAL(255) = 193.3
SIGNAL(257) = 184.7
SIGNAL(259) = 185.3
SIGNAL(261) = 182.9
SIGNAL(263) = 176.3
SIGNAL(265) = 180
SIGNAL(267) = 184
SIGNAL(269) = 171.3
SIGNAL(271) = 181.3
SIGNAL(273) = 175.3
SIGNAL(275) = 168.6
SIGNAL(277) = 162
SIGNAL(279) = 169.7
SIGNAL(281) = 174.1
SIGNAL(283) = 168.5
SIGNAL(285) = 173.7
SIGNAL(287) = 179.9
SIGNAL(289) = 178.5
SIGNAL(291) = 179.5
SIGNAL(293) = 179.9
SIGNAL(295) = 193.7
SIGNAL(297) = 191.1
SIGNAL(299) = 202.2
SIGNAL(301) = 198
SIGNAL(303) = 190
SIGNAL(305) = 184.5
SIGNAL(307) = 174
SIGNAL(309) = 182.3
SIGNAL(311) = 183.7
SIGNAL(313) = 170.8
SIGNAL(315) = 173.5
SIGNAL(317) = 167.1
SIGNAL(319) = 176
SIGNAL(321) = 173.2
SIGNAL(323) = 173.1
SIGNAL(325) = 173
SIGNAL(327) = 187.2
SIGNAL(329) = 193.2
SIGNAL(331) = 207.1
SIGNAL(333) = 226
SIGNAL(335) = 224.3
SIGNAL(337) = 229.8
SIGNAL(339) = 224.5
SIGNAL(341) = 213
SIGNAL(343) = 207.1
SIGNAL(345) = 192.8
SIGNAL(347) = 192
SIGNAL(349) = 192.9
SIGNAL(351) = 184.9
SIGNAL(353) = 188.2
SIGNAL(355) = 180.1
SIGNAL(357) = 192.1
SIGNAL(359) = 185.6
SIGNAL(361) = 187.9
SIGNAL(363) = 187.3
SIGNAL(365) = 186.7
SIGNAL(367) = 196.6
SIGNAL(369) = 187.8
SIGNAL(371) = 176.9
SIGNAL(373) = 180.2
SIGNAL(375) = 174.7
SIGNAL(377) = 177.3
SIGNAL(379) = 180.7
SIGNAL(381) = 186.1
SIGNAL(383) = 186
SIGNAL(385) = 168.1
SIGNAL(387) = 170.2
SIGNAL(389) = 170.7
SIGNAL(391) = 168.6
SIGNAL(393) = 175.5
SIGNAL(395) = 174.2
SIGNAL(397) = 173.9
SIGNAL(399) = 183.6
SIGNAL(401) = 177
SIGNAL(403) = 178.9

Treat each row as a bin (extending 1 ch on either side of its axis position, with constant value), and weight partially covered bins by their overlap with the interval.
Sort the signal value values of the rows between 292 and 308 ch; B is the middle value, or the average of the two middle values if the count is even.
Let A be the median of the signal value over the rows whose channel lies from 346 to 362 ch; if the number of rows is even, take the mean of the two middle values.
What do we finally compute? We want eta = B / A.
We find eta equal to 1.01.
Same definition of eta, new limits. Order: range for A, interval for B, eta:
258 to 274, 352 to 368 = 1.04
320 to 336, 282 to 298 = 0.94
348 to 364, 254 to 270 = 0.98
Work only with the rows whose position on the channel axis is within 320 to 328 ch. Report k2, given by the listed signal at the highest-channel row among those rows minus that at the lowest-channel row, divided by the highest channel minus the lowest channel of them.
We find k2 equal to 2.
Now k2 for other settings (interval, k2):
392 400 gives 1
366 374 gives -3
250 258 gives 0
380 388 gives -3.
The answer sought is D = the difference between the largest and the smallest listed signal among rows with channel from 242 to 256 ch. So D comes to 26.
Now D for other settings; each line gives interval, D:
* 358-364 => 2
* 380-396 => 18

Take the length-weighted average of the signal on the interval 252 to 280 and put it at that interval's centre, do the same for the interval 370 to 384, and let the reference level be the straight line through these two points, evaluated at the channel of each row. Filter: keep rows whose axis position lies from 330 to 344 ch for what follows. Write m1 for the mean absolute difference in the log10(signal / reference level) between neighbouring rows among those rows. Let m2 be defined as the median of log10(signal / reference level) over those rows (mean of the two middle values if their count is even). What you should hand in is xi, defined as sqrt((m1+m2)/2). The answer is 0.24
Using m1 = 0.016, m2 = 0.10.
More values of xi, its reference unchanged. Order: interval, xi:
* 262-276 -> 0.08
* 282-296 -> 0.08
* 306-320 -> 0.04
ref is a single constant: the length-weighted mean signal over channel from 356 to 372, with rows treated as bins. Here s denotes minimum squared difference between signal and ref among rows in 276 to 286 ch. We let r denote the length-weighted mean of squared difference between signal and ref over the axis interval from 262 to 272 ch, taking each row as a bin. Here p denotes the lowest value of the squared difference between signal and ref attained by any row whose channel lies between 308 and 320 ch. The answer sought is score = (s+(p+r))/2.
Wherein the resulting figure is 149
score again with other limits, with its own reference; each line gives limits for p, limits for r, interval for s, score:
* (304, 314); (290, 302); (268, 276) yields 66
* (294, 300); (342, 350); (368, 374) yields 63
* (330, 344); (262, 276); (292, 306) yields 265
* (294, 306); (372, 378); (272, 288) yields 87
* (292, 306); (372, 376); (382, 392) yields 60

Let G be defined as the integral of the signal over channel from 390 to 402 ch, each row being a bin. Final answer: 2106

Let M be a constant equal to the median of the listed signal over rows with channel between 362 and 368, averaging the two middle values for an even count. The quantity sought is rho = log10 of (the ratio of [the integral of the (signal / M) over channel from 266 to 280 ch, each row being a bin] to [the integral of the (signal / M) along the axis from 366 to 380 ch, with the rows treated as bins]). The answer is -0.02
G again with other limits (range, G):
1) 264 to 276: 2121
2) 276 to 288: 2056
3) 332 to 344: 2649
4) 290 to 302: 2289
